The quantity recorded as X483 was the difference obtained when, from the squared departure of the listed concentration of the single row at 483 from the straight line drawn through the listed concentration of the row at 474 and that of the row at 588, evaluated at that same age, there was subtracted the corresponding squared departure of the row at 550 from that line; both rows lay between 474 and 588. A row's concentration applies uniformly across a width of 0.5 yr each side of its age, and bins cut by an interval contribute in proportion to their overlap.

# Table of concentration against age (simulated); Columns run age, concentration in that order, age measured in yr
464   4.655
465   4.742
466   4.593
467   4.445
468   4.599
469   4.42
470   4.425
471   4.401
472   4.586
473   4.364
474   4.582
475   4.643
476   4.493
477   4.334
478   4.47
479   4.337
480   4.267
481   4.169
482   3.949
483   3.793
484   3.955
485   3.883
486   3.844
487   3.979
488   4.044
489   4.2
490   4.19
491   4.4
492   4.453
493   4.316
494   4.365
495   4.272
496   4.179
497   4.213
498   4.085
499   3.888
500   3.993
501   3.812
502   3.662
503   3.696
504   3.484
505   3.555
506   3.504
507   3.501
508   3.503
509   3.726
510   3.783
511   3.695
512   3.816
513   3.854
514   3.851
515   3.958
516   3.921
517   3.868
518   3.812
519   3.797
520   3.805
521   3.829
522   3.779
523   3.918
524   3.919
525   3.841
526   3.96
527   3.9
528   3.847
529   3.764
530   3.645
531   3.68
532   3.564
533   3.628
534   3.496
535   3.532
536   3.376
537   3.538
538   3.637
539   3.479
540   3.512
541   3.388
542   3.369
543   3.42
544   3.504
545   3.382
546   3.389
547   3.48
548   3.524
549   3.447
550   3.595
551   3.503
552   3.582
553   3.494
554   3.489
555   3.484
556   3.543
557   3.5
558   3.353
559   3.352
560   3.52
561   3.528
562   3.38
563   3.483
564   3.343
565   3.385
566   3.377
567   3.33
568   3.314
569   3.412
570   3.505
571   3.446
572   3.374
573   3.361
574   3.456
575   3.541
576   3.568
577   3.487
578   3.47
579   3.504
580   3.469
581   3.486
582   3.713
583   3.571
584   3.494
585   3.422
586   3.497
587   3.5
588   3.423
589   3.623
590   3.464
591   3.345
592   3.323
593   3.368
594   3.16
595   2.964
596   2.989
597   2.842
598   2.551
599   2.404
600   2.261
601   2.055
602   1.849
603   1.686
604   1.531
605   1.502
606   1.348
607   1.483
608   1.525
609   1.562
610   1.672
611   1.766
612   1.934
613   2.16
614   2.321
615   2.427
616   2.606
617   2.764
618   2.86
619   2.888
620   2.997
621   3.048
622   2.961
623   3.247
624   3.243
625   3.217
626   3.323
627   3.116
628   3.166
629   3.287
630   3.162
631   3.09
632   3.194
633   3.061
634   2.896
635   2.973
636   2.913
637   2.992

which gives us 0.44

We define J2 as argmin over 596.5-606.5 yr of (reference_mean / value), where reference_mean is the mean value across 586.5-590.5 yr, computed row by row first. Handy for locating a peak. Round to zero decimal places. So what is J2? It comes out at 597 yr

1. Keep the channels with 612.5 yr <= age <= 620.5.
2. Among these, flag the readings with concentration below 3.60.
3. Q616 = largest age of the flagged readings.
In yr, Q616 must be 620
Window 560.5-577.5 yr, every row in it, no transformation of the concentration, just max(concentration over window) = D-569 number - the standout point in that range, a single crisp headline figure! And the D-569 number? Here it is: 3.568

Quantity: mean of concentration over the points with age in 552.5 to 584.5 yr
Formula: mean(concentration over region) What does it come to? 3.5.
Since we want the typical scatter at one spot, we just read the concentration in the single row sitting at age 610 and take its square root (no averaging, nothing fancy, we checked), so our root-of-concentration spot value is 1.29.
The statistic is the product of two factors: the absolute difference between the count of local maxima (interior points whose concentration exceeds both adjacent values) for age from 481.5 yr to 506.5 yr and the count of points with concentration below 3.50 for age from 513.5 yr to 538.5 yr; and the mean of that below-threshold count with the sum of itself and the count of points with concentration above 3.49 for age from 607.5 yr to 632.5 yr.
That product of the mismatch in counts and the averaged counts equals 12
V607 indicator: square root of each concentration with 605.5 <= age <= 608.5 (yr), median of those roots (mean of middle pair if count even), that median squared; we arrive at 1.5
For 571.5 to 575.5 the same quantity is 3.4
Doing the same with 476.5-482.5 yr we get 4.3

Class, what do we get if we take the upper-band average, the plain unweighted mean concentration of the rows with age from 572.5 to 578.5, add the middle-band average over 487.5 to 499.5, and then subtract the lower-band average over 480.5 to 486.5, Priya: 3.8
